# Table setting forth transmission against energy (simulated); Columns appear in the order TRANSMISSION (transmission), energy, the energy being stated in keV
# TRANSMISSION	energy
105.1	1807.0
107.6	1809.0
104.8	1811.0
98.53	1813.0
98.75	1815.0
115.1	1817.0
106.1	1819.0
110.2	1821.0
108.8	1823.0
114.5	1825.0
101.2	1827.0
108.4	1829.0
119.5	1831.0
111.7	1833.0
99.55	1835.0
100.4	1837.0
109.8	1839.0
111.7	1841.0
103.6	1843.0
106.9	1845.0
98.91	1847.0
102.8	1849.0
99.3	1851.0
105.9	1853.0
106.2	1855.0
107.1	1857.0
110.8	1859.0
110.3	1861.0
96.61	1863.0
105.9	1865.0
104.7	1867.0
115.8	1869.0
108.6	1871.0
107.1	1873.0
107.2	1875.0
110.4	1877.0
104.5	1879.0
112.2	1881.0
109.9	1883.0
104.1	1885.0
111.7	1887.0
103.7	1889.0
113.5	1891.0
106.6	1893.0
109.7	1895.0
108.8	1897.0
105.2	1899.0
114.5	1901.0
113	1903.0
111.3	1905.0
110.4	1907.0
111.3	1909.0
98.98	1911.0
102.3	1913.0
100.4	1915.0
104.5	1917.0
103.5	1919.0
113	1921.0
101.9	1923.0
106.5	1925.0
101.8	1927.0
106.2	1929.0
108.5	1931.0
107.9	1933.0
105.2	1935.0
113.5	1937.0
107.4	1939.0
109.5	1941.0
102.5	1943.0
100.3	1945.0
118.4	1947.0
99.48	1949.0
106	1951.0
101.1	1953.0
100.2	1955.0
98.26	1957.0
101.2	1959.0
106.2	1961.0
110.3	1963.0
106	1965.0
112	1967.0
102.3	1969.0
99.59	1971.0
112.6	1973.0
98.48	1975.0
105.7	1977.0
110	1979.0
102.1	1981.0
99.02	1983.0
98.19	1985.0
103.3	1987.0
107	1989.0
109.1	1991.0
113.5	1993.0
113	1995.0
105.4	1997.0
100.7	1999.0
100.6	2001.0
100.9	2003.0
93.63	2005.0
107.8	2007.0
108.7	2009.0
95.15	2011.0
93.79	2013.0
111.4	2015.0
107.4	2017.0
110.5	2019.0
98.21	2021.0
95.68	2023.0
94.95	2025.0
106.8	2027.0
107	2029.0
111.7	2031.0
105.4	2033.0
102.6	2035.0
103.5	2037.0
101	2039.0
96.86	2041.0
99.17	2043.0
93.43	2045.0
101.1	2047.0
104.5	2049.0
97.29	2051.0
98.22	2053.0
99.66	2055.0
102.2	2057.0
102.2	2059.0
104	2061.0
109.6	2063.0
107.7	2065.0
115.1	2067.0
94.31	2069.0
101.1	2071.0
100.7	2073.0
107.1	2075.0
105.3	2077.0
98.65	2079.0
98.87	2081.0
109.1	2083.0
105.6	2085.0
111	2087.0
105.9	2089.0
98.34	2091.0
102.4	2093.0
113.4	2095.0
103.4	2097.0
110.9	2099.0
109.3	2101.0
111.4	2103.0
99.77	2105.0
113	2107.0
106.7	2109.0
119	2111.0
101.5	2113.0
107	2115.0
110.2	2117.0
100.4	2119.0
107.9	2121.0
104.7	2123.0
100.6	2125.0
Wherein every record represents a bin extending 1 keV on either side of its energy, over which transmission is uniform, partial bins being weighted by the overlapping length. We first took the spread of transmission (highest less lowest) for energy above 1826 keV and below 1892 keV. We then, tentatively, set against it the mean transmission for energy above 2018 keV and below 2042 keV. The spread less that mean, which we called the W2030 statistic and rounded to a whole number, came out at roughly -80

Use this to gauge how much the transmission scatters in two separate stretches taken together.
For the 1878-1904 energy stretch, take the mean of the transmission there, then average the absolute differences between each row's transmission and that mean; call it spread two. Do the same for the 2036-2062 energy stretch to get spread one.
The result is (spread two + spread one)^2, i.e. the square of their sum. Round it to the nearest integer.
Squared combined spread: 34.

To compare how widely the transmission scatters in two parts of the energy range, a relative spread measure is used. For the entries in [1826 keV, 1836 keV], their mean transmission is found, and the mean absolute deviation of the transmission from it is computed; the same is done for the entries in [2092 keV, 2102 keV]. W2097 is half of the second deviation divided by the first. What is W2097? 0.32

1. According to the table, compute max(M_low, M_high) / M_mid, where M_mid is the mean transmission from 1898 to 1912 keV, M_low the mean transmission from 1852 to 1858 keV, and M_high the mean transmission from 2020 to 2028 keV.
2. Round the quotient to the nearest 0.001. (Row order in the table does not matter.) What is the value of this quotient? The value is 0.974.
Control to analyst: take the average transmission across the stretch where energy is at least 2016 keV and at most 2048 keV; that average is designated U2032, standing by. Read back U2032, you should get 102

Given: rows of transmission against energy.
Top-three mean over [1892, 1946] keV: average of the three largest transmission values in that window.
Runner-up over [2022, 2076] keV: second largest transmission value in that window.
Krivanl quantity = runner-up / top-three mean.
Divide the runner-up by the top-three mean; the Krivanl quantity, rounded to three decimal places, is 0.983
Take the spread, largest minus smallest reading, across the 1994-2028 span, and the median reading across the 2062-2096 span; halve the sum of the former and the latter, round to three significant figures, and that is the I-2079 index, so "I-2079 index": 62.5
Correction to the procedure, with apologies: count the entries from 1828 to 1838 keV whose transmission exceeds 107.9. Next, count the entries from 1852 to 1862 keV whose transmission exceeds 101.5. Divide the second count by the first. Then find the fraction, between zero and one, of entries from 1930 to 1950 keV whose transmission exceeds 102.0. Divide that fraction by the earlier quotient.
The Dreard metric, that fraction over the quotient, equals 0.5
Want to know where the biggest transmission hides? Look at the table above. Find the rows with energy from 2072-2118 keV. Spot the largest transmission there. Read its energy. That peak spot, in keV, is 2111.0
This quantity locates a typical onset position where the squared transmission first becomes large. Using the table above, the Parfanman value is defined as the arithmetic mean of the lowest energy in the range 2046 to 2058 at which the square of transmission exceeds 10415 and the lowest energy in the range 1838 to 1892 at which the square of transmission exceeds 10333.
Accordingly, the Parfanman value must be 1944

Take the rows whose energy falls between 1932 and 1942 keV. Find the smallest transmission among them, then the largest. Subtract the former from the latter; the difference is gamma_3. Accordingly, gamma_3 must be 8.3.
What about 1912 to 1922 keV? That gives 12.6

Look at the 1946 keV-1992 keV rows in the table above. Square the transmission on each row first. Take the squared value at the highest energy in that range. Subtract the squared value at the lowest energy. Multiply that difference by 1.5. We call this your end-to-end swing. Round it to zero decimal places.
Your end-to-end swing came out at -3174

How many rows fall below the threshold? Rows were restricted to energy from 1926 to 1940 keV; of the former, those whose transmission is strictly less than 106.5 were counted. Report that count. 3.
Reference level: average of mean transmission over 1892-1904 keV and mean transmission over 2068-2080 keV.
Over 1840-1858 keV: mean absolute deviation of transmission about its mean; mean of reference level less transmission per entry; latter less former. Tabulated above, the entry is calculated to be -2.5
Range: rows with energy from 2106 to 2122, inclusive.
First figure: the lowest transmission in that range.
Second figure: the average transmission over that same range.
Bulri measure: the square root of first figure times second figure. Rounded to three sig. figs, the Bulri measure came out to 104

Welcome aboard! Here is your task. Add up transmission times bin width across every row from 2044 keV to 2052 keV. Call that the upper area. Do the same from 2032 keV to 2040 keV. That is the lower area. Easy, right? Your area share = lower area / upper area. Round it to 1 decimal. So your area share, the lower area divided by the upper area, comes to 1.0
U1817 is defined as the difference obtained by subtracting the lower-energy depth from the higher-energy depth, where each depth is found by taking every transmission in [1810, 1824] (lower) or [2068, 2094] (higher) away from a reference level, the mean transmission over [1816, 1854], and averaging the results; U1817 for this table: 3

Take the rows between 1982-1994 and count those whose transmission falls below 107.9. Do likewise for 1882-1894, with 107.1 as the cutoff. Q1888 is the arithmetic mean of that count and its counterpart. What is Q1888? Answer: 3.50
